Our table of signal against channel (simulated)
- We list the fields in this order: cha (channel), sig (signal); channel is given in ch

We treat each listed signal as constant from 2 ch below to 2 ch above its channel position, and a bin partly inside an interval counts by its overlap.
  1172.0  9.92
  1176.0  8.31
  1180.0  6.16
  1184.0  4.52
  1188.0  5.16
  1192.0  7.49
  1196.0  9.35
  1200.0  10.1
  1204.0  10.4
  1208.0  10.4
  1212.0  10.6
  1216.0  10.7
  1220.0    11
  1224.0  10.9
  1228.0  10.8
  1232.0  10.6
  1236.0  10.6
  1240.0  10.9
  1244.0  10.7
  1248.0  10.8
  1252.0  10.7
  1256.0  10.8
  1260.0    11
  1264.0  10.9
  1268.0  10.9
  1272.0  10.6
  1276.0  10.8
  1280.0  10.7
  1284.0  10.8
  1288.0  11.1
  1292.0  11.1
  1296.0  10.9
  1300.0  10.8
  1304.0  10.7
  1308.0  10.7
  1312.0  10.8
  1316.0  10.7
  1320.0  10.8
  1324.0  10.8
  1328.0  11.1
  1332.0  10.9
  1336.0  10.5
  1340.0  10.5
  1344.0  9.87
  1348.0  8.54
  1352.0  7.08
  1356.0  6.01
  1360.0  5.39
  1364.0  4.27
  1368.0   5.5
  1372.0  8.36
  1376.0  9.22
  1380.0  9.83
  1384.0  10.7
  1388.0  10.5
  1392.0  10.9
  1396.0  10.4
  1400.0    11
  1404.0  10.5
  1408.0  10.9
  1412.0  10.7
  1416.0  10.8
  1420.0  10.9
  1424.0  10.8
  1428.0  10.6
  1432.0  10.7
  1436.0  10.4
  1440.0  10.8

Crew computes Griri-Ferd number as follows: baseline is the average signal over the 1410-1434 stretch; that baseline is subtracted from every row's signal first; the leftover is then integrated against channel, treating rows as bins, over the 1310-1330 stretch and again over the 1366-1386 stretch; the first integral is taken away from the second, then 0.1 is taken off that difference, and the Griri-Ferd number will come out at -42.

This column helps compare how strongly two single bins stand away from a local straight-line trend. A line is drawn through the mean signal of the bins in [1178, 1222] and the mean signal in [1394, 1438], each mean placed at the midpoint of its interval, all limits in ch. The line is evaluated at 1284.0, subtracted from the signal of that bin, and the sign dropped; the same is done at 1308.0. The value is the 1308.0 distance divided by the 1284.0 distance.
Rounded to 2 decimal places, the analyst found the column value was 0.76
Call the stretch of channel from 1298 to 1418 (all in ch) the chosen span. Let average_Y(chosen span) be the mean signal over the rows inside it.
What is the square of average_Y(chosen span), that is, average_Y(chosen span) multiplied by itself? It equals 93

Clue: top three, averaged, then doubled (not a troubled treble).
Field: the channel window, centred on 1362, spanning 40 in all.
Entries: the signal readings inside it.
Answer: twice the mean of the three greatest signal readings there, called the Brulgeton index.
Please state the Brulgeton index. 19.3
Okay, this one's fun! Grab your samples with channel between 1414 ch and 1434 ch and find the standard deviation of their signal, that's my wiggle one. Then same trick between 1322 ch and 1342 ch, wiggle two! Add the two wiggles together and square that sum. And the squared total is 0.1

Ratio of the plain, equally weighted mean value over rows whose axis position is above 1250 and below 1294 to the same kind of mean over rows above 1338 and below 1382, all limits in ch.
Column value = 1.41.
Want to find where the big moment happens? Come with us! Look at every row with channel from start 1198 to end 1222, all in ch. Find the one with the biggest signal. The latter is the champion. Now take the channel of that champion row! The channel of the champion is 1220.0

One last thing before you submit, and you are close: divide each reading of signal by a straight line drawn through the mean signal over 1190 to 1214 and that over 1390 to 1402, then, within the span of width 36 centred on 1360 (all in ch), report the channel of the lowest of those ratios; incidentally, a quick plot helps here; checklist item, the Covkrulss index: 1364.0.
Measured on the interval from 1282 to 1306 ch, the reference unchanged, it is 1304.0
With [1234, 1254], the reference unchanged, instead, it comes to 1236.0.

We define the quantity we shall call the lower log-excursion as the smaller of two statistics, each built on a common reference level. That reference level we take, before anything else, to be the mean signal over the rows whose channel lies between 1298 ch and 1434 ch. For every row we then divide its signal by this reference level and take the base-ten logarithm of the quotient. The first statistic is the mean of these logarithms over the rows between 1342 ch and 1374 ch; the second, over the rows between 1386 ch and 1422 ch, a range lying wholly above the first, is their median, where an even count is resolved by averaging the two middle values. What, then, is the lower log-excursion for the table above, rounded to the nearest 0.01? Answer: -0.17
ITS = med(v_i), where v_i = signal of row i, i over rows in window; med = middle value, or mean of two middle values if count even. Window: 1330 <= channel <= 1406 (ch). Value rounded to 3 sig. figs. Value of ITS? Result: 9.87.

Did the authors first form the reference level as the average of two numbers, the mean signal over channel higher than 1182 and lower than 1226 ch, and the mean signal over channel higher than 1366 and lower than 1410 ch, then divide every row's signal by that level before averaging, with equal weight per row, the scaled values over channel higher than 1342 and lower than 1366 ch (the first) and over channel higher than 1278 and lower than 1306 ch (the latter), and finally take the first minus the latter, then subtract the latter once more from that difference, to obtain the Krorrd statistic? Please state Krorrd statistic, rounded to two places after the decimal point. -1.57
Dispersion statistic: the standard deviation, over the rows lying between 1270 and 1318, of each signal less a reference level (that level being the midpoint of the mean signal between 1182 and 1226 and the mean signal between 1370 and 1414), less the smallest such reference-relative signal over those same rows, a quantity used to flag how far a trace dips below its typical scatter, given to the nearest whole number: -1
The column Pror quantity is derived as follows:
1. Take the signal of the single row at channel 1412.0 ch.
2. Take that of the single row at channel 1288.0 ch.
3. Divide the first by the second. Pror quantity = 0.96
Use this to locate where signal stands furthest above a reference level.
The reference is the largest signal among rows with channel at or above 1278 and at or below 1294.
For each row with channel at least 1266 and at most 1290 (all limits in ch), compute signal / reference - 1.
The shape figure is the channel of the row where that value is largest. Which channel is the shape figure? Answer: 1288.0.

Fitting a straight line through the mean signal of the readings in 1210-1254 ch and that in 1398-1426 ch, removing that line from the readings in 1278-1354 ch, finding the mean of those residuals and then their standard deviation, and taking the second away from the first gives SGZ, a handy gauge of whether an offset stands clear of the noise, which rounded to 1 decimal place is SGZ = -1.3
